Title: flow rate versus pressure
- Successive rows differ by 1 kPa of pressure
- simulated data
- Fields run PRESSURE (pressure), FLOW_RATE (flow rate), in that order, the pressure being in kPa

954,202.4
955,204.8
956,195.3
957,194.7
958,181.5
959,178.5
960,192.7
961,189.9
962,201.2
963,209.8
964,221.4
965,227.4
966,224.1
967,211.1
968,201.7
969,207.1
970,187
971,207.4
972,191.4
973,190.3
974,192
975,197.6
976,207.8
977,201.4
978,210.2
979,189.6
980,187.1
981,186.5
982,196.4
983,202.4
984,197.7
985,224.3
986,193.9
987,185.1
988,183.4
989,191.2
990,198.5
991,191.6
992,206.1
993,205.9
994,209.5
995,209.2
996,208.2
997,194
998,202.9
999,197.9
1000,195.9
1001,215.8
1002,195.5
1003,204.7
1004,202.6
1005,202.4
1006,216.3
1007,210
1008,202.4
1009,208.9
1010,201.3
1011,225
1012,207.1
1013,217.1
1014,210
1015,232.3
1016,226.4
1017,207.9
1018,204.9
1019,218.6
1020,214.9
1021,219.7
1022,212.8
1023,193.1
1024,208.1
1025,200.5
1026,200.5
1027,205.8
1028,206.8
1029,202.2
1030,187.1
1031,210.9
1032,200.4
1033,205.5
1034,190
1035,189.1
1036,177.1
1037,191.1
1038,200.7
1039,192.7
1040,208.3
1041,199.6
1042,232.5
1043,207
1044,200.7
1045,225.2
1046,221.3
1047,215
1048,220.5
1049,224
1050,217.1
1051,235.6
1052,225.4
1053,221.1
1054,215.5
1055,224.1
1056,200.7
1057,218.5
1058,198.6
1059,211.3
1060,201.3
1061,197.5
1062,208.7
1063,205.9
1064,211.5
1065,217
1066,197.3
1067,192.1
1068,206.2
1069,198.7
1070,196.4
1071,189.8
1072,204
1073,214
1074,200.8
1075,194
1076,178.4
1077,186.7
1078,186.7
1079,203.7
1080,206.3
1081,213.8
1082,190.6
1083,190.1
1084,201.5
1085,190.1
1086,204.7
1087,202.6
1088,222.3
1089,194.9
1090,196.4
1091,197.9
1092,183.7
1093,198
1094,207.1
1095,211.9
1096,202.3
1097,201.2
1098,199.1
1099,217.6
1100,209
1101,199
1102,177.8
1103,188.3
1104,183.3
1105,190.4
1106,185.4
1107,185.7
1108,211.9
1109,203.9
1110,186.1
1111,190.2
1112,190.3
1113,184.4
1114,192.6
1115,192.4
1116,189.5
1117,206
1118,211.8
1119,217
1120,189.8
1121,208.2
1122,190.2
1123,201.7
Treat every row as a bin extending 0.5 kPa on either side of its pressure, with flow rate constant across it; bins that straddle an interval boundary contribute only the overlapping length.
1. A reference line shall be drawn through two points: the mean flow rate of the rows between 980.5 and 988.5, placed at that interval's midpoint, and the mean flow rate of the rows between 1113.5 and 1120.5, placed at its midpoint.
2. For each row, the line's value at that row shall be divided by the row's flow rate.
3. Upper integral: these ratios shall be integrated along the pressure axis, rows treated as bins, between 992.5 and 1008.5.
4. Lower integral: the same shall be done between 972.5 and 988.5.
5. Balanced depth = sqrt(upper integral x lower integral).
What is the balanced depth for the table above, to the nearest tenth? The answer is 15.7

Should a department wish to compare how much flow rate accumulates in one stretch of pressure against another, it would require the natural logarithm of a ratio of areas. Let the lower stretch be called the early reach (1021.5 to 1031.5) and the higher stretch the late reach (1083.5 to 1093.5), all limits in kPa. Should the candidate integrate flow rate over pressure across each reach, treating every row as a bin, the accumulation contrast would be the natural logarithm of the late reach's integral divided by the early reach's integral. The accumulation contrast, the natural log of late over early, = -0.018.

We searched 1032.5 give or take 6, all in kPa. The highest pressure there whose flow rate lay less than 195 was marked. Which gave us 1037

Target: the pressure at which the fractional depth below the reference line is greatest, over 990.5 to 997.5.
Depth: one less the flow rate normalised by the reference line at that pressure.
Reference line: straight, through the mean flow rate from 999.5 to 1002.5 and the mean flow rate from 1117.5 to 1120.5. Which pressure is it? 991 kPa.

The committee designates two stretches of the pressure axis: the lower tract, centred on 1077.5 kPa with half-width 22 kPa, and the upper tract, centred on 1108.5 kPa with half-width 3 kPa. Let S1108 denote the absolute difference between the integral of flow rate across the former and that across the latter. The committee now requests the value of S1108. 7689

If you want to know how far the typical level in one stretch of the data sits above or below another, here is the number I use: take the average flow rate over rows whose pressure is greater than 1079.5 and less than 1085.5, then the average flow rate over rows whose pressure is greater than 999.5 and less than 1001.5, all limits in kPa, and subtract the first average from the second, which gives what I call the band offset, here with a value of 7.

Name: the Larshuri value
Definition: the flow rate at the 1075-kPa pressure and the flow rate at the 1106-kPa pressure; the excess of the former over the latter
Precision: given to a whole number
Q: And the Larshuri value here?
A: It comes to 9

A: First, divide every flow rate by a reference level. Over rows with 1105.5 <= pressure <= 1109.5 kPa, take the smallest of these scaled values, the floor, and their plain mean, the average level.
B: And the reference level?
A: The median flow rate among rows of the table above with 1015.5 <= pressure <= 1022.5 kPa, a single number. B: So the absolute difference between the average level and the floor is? 0.053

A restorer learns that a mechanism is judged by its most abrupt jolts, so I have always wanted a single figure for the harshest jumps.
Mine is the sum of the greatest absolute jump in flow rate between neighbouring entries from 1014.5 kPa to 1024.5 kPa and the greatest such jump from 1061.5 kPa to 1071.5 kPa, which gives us 39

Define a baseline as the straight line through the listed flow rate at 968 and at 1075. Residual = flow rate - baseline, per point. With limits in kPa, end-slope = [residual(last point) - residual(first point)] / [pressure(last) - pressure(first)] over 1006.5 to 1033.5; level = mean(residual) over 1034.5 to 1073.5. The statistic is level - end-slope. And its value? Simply 13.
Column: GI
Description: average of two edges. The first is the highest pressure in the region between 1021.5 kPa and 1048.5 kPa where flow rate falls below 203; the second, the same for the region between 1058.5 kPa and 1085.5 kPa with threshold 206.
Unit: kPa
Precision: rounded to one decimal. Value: 1064.5 kPa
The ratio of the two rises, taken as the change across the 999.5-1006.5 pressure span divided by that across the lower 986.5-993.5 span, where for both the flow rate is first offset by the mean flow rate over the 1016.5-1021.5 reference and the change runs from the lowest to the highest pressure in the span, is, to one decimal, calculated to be 1.0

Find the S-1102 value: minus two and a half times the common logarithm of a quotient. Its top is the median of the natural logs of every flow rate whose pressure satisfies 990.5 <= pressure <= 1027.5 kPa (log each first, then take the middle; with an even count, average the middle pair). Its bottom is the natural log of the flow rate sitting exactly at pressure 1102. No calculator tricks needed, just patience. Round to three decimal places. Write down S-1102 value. -0.032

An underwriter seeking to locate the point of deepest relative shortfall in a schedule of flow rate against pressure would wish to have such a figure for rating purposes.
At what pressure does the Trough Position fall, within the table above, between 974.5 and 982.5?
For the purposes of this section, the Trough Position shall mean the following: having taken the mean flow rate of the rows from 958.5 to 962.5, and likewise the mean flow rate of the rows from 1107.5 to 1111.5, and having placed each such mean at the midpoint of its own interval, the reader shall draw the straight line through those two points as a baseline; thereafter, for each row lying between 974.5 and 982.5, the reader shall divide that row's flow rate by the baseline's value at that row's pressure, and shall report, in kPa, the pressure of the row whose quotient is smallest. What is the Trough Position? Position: 981 kPa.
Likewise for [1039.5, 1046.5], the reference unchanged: 1041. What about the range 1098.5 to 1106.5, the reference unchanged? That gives 1102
